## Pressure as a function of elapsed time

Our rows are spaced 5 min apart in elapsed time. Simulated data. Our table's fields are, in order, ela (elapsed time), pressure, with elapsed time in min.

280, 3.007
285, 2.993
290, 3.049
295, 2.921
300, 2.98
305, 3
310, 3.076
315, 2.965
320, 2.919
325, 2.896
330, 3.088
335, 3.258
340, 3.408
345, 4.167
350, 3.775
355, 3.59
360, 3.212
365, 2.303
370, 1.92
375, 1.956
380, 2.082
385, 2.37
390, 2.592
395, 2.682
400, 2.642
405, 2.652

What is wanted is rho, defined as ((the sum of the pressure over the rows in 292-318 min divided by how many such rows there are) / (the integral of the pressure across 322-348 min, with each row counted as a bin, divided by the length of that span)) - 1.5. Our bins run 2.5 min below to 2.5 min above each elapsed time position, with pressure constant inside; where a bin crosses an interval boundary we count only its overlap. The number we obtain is -0.61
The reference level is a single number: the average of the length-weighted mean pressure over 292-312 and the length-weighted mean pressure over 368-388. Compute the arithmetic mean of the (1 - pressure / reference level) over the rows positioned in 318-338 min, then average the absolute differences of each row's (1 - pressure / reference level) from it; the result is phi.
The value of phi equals 0.05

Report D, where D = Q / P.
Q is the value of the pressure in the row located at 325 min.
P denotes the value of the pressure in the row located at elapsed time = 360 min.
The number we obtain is 0.90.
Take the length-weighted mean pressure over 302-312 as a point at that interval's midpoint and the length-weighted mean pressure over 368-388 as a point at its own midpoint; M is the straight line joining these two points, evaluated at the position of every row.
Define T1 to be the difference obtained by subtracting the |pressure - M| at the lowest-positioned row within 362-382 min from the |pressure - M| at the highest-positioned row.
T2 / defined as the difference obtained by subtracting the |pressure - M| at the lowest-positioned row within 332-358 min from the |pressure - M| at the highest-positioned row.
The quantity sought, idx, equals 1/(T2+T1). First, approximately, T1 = 0.0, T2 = 0.60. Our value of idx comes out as 1.7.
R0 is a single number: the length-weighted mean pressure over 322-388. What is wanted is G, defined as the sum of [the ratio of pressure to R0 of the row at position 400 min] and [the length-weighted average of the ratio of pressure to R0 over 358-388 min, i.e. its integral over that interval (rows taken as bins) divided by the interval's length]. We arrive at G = 1.69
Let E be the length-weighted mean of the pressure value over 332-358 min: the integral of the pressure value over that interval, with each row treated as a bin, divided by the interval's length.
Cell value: 3.62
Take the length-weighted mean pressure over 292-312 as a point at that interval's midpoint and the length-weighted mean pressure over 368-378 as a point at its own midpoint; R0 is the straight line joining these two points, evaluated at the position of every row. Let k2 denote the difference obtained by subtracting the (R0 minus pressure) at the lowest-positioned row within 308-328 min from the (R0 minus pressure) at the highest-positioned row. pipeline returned -0.04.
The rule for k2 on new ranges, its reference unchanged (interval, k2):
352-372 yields 1.45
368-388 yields -0.67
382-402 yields -0.49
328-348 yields -1.30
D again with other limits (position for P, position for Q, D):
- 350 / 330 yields 0.82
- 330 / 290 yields 0.99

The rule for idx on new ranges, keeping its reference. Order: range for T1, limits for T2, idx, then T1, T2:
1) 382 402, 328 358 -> 0.8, 0.5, 0.83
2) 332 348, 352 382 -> -7.2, 1.0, -1.18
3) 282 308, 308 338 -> 4.2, -0.3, 0.51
